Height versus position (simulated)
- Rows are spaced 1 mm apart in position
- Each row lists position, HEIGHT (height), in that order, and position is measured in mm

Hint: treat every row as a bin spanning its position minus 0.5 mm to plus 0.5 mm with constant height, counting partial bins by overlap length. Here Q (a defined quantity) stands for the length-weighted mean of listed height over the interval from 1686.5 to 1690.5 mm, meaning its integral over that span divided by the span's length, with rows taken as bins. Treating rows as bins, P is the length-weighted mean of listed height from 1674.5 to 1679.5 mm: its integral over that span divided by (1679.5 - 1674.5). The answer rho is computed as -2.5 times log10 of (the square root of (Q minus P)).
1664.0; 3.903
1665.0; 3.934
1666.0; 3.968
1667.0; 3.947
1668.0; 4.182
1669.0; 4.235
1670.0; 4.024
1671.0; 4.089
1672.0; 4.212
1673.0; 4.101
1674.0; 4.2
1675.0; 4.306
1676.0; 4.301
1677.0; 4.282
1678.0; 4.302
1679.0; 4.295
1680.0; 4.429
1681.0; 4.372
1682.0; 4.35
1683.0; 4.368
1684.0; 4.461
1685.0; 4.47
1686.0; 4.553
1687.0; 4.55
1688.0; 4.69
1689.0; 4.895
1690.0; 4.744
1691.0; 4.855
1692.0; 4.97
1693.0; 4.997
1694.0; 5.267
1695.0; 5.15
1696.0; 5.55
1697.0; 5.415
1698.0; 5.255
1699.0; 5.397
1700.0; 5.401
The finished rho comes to 0.5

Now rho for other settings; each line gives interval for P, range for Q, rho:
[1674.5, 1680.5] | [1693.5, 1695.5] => 0.1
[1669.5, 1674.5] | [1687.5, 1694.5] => 0.1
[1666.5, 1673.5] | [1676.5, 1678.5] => 0.9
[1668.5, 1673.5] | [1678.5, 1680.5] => 0.8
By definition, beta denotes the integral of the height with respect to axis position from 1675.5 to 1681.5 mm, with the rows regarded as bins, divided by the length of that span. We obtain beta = 4.3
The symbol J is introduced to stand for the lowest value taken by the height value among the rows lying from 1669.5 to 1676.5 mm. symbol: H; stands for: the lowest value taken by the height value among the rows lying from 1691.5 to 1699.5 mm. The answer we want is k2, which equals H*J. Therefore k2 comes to 20.0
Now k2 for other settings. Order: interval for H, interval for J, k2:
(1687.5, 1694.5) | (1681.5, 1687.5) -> 20.4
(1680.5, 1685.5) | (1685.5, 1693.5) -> 19.8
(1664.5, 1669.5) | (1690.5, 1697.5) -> 19.1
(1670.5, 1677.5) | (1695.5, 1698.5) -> 21.5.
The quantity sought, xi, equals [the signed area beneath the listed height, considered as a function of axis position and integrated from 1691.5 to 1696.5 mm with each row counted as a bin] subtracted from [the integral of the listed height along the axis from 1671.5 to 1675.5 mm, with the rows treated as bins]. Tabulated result -9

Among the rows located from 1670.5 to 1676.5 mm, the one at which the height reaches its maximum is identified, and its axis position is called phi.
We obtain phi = 1675.0 mm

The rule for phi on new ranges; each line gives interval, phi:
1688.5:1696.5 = 1696.0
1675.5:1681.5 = 1680.0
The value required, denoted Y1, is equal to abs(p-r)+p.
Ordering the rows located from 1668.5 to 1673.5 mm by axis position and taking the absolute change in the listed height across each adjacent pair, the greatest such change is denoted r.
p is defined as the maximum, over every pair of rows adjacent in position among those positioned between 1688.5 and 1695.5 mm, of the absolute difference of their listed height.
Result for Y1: 0.33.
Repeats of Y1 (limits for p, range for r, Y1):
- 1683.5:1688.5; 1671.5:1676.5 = 0.17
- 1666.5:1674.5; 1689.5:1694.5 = 0.27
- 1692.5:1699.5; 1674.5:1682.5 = 0.67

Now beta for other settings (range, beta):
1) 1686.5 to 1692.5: 4.8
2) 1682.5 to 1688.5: 4.5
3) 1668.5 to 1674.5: 4.1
